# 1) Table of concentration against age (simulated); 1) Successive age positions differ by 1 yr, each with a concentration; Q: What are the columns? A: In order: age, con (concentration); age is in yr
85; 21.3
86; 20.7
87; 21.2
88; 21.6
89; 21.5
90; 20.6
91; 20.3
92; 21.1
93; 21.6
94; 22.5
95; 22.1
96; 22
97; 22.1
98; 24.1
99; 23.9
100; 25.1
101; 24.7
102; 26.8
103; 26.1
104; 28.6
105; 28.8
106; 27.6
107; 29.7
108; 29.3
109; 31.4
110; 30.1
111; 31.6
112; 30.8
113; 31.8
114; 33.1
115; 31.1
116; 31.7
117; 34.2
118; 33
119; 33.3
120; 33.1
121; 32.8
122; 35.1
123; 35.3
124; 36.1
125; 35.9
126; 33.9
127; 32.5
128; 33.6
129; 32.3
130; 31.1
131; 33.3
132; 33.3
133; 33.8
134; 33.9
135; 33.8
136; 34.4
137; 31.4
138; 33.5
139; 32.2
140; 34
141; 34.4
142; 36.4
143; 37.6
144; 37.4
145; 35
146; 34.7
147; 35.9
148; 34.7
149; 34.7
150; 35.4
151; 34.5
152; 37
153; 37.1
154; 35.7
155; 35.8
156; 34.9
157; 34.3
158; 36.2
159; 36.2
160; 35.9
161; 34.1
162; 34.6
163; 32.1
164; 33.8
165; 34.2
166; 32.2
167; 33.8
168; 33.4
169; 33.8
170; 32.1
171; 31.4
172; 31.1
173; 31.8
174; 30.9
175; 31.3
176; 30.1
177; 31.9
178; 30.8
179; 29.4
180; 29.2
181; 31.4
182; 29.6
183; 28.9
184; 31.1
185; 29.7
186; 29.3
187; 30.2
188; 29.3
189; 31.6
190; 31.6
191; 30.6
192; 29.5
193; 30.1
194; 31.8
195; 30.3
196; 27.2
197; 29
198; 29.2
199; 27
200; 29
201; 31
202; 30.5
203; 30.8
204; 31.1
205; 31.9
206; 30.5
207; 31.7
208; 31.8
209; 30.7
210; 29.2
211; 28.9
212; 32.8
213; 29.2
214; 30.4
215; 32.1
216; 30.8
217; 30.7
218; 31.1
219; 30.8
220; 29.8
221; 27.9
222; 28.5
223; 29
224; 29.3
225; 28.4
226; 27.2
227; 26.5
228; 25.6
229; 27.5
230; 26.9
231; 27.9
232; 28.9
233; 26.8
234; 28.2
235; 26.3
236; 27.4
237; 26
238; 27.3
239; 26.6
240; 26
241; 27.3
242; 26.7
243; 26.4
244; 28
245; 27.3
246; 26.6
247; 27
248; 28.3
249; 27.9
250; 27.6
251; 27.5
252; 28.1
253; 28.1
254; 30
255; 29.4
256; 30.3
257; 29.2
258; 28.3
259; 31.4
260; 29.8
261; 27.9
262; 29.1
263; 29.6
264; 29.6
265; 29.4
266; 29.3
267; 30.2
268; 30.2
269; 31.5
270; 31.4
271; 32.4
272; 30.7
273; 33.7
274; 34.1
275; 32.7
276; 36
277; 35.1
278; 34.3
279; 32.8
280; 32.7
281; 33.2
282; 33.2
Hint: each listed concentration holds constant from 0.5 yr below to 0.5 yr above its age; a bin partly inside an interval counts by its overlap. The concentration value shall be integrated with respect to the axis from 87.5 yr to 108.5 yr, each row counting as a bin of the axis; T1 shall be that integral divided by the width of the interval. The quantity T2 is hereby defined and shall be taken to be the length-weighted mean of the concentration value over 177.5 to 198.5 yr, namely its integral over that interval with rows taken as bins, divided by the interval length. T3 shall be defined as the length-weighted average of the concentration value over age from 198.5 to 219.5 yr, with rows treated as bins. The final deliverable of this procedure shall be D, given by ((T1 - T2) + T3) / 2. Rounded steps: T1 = 24.3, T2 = 30.0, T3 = 30.6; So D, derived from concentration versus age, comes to 12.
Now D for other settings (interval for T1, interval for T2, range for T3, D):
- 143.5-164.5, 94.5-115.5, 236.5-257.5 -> 18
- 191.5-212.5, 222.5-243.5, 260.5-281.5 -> 17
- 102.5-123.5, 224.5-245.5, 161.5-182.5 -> 18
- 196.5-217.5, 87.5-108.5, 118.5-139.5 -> 20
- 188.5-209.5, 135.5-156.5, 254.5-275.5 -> 13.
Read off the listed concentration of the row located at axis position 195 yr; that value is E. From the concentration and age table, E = 30.3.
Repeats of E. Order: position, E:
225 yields 28.4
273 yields 33.7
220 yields 29.8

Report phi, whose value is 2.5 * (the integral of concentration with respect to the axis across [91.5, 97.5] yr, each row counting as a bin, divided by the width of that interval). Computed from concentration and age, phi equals 55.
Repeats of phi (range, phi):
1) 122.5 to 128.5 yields 86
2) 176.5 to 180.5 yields 76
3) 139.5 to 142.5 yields 87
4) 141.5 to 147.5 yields 90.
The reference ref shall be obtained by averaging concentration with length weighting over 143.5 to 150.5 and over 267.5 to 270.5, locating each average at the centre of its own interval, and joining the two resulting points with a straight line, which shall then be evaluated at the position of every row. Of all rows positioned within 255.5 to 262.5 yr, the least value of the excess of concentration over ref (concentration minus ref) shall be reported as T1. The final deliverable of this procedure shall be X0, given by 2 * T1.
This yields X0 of -7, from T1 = -3.4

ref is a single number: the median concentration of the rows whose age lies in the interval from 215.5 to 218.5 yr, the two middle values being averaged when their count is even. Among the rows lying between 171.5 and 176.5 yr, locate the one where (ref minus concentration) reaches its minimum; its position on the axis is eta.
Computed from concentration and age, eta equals 173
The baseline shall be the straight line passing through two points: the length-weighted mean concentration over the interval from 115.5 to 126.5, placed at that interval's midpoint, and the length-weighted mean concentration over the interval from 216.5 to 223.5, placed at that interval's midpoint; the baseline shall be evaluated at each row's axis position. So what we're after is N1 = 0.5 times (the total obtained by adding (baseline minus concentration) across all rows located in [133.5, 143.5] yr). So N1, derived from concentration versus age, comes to -4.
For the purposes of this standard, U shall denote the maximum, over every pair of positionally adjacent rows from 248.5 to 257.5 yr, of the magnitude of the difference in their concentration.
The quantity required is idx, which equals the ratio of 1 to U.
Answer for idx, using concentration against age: 0.526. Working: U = 1.90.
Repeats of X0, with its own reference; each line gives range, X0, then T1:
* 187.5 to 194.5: -9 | -4.6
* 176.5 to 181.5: -10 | -5.0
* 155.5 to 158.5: -1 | -0.7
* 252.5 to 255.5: -7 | -3.5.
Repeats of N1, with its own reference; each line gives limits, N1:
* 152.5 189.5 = -11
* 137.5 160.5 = -29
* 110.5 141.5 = 9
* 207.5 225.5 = -2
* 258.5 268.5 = -9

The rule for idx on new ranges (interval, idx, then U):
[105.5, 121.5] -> 0.400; 2.50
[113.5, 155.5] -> 0.333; 3.00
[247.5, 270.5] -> 0.323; 3.10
